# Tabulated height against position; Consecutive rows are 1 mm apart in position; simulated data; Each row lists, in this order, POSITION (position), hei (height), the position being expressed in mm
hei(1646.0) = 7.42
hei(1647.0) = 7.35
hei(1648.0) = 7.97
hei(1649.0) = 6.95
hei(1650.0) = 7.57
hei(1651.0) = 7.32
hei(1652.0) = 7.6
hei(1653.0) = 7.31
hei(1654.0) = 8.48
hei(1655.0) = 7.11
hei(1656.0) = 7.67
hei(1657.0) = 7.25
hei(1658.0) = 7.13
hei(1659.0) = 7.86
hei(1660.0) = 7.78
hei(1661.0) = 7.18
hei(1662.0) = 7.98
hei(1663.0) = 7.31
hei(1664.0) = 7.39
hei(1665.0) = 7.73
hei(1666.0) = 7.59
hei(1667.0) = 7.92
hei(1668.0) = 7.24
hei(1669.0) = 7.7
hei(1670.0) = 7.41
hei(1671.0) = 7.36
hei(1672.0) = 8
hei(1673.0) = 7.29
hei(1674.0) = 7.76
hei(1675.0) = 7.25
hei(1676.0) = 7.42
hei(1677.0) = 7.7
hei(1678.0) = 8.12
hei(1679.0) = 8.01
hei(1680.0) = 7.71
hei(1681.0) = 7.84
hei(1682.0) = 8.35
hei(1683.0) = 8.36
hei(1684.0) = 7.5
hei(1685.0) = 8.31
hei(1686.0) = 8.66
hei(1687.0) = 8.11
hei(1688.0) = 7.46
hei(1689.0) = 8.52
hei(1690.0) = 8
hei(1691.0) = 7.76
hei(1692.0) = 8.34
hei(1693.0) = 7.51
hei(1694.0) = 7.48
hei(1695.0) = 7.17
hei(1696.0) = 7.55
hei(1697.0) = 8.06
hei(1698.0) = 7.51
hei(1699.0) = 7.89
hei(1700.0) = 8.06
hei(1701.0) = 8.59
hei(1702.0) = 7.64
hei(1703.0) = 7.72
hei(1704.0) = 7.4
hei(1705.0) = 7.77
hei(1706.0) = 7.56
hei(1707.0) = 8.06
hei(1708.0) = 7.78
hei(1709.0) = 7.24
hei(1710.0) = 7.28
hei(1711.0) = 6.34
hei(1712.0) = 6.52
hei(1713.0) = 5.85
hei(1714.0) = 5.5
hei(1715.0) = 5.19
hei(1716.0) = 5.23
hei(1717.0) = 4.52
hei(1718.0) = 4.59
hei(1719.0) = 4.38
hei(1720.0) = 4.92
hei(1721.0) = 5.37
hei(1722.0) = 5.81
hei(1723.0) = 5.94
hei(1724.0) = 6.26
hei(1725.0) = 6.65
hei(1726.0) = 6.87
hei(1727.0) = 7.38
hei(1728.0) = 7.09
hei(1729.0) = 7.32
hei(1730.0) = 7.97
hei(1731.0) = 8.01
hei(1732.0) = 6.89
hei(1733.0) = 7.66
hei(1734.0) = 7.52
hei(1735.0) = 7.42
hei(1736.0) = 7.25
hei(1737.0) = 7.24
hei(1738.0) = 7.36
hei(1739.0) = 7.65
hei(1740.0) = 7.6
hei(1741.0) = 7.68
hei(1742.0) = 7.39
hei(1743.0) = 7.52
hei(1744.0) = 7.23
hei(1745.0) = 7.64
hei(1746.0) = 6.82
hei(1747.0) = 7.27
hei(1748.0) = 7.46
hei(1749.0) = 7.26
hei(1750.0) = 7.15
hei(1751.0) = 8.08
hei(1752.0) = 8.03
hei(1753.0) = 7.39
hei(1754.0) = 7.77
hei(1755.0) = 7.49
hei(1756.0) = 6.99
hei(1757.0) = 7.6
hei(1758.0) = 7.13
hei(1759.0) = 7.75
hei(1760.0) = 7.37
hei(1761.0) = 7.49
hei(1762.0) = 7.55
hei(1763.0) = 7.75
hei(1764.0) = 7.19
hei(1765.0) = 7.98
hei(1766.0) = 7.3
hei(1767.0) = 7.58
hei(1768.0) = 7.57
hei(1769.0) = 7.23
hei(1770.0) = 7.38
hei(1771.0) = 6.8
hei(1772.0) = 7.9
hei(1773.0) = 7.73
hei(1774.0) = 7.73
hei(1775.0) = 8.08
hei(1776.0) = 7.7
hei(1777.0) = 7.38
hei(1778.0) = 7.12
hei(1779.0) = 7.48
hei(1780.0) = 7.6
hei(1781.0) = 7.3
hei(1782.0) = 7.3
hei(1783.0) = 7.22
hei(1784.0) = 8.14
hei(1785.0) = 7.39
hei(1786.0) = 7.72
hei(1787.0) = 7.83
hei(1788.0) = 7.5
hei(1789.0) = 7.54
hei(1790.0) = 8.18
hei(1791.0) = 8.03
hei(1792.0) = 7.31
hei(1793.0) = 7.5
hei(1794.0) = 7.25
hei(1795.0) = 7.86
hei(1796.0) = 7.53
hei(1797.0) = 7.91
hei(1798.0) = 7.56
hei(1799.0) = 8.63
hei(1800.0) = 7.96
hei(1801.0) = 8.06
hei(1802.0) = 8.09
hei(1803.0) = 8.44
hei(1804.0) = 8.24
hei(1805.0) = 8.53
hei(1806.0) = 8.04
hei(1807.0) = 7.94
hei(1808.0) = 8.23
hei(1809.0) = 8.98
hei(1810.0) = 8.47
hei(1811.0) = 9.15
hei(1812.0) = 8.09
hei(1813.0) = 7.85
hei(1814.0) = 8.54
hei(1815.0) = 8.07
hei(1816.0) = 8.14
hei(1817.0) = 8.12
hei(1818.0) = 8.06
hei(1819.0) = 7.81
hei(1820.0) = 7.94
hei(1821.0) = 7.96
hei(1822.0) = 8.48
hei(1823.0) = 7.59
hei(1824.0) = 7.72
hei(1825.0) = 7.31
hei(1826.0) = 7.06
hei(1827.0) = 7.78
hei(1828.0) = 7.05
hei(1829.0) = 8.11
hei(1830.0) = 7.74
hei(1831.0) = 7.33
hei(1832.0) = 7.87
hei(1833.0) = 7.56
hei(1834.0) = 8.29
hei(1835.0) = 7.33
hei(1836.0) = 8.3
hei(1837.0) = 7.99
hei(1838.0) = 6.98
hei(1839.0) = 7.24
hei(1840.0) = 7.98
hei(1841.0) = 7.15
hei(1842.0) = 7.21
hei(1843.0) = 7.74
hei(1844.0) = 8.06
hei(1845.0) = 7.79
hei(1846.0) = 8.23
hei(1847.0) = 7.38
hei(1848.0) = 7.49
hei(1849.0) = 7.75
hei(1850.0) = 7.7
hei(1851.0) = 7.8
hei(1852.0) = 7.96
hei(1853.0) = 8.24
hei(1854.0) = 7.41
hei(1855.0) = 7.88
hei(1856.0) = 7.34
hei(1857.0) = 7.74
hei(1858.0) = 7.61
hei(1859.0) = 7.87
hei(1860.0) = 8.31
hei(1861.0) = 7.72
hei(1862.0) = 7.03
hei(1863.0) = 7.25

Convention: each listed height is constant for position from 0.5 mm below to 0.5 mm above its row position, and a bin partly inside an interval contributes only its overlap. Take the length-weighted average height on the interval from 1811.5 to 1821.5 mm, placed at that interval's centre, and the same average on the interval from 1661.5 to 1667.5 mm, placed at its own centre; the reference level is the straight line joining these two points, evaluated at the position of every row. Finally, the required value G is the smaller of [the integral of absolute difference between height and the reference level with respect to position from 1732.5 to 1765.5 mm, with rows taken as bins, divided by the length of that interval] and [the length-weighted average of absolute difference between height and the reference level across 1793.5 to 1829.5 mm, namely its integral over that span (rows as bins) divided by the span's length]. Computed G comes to 0.34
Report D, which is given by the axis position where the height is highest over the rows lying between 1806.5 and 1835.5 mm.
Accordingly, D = 1811.0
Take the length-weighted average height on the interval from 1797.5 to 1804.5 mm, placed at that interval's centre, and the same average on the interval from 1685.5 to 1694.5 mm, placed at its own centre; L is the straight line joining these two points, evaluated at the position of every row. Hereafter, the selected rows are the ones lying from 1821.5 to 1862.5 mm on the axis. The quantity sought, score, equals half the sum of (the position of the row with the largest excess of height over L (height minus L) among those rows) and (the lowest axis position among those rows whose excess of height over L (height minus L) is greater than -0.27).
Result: 1822.0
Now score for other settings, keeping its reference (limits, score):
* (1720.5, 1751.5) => 1740.5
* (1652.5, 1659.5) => 1654.0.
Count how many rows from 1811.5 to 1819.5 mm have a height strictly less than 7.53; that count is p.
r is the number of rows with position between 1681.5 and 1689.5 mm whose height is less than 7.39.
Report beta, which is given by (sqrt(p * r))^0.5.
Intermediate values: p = 0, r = 0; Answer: 0.0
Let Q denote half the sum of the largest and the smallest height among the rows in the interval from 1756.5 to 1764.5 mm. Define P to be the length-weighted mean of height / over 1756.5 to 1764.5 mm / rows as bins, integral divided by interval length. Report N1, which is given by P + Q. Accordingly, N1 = 14.9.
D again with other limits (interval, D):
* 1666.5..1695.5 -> 1686.0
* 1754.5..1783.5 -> 1775.0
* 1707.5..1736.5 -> 1731.0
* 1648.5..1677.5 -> 1654.0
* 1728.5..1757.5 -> 1751.0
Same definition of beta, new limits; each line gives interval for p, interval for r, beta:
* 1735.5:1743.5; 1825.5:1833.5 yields 2.0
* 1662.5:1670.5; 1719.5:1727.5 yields 2.4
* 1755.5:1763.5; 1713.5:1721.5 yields 2.4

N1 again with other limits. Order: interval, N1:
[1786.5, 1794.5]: 15.4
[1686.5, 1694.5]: 15.9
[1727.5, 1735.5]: 14.9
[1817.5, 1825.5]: 15.8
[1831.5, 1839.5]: 15.3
